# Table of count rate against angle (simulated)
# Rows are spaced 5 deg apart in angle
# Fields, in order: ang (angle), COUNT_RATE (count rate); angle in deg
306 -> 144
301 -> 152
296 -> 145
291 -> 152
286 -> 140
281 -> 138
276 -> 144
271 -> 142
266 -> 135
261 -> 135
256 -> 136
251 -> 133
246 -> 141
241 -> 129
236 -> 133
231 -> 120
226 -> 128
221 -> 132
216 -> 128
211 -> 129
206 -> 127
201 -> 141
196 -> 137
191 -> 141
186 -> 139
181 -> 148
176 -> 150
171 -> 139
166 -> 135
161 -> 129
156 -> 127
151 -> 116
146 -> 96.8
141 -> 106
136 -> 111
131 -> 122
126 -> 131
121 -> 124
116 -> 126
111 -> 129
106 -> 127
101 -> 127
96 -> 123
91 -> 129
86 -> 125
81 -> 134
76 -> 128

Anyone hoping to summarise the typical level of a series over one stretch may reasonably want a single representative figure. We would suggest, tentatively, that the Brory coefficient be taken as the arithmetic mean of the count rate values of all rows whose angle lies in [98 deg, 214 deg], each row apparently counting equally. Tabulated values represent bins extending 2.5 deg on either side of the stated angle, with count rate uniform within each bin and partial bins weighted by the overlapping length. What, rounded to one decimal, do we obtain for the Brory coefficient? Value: 128.6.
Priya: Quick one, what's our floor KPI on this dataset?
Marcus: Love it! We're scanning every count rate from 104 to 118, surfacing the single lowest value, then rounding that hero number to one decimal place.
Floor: 126.0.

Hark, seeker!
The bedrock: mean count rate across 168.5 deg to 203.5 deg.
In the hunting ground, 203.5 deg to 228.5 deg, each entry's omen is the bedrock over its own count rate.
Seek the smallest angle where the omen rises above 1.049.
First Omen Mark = 206 deg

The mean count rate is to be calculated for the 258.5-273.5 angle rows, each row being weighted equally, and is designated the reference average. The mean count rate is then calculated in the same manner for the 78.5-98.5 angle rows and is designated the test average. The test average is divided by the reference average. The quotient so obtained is 0.930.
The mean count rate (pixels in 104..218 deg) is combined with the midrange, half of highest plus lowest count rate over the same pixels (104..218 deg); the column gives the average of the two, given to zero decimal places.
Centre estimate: 126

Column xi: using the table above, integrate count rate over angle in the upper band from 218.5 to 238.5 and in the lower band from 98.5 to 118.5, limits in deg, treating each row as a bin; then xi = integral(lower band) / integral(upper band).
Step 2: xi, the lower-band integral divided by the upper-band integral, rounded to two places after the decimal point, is 0.99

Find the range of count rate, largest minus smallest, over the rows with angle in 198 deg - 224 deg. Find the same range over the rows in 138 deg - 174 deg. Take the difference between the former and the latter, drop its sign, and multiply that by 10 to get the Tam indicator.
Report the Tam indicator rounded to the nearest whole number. 282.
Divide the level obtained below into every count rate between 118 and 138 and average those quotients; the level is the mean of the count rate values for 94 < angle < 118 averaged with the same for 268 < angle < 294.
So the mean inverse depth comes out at 1.11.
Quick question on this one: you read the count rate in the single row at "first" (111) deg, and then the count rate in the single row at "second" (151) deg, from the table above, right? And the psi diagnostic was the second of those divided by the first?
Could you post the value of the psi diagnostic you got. 0.90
